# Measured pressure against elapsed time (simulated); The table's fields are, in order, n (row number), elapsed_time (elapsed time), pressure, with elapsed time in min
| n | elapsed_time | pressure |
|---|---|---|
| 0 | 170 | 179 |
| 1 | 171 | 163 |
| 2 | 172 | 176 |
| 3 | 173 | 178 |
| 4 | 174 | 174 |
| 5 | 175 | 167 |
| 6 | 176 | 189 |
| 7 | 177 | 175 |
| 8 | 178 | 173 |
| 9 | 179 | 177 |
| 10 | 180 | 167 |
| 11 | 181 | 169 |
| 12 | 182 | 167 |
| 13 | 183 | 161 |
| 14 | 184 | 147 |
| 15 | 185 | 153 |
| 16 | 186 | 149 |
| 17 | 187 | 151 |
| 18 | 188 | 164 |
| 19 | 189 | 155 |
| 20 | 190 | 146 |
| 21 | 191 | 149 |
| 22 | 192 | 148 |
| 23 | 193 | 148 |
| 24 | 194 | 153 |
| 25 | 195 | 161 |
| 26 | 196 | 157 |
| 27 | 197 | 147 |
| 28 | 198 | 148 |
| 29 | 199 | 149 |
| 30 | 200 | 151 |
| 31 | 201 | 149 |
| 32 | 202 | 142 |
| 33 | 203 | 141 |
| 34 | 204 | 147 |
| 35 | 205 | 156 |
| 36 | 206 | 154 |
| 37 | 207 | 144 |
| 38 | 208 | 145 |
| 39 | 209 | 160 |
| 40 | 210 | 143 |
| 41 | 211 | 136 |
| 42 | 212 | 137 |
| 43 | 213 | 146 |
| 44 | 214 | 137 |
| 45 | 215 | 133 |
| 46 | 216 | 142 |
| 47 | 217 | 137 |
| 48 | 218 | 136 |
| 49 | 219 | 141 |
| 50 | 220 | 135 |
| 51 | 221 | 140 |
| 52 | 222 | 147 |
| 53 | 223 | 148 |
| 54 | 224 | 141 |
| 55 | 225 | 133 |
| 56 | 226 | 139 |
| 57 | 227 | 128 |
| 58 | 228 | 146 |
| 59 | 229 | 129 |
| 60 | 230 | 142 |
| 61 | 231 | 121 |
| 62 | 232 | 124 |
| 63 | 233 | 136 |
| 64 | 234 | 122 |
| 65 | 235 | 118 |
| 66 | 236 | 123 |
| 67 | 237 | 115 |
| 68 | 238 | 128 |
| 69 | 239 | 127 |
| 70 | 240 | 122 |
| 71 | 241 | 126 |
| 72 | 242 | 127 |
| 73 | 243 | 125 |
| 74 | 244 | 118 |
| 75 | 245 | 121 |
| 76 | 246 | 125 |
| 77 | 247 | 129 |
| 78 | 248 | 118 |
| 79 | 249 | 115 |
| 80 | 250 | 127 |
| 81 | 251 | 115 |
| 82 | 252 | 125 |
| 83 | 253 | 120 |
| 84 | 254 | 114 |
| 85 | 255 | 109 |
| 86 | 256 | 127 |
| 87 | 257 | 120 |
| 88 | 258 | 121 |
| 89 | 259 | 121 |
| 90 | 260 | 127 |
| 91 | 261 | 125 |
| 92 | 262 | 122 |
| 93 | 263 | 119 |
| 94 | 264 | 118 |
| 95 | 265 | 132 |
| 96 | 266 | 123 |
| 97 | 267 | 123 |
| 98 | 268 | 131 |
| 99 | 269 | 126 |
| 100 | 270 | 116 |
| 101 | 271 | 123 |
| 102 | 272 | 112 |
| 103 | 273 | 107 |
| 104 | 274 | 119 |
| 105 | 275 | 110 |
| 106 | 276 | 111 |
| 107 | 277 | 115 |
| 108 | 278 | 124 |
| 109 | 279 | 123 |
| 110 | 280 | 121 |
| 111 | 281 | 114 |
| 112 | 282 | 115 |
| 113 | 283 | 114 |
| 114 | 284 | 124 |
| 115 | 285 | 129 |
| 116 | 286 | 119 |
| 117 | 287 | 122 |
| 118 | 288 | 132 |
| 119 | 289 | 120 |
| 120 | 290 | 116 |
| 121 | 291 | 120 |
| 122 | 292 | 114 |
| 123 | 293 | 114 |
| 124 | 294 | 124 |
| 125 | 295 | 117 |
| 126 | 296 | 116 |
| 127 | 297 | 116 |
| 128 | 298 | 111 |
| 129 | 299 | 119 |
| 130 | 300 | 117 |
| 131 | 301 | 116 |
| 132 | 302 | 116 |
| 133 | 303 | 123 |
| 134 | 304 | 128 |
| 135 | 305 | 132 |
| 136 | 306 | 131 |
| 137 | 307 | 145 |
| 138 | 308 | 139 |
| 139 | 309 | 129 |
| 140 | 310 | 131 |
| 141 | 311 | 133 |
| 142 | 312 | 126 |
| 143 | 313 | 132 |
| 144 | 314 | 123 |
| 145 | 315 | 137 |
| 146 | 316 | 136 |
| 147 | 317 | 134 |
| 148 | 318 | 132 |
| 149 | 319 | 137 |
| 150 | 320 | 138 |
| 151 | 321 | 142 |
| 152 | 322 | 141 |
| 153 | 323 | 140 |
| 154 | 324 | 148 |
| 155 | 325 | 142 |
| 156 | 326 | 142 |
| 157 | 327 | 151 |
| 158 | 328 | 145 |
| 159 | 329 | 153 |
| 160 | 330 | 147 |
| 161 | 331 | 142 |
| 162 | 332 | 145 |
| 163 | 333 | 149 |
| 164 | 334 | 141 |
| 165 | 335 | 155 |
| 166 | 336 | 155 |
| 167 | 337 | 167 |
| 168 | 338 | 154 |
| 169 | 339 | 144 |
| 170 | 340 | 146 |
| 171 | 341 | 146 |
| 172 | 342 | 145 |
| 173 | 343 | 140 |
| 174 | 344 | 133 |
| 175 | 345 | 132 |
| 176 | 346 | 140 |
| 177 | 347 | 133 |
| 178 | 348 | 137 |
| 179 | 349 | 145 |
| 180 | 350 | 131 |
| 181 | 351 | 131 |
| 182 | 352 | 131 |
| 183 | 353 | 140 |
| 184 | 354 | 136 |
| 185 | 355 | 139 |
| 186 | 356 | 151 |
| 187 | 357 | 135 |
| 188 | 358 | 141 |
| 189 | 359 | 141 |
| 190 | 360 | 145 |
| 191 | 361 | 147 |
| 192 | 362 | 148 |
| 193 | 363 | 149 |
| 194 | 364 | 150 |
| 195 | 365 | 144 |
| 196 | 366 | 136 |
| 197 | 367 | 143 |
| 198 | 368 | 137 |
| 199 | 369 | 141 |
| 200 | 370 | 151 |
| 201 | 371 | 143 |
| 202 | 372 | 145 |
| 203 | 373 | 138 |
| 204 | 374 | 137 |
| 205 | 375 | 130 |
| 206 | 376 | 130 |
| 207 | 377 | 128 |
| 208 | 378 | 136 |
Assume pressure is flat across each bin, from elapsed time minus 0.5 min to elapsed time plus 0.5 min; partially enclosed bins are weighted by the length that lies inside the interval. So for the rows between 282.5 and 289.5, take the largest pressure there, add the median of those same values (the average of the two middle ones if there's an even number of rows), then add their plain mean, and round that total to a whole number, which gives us 377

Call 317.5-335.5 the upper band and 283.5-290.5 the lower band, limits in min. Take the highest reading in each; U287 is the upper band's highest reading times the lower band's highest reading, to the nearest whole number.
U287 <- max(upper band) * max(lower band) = 20460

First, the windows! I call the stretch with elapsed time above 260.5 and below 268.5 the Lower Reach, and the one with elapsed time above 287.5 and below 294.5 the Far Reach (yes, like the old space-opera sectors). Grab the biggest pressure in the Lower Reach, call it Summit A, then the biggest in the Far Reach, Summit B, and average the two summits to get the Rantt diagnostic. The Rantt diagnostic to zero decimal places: 132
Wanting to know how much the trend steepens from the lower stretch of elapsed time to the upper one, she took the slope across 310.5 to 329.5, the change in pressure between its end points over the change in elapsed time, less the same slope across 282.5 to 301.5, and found 1.0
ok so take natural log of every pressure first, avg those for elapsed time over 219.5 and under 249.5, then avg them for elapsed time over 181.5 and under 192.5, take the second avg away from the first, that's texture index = -0.18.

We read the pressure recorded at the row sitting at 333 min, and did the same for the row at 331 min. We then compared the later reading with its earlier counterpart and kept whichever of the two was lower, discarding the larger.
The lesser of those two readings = 142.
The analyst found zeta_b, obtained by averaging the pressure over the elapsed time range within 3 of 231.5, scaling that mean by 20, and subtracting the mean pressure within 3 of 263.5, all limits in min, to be 2457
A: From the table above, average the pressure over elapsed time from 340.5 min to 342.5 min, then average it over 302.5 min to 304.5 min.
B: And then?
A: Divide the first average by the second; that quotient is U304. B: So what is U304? 1.2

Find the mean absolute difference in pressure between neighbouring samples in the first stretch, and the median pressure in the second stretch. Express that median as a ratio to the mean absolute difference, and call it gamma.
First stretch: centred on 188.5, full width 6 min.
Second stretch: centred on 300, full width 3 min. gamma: 16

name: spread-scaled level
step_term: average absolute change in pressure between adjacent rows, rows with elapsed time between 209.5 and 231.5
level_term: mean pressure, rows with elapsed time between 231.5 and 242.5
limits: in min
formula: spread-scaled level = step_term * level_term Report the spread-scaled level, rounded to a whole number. 1007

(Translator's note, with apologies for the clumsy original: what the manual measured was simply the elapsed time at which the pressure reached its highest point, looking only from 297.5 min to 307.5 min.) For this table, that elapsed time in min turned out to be 307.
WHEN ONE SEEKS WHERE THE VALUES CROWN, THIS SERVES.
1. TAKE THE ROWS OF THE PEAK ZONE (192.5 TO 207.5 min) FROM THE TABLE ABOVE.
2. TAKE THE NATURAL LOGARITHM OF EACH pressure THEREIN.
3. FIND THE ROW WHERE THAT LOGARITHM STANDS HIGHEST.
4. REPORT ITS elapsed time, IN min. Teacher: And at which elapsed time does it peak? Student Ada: 195 min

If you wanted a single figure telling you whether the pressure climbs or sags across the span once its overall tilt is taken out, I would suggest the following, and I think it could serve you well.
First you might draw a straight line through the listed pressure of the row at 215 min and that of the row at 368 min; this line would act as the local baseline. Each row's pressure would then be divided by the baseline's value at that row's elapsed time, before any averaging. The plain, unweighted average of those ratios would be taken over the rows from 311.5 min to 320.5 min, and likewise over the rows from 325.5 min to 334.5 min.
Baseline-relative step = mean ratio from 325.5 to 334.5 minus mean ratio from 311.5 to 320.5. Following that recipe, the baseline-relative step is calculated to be 0.10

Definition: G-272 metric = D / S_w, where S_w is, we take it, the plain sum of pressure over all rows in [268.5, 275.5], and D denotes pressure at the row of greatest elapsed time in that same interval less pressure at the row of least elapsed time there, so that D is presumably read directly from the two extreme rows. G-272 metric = -0.020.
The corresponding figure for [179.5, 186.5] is -0.016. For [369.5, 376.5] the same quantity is -0.022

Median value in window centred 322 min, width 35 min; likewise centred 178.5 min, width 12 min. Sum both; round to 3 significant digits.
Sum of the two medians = 312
